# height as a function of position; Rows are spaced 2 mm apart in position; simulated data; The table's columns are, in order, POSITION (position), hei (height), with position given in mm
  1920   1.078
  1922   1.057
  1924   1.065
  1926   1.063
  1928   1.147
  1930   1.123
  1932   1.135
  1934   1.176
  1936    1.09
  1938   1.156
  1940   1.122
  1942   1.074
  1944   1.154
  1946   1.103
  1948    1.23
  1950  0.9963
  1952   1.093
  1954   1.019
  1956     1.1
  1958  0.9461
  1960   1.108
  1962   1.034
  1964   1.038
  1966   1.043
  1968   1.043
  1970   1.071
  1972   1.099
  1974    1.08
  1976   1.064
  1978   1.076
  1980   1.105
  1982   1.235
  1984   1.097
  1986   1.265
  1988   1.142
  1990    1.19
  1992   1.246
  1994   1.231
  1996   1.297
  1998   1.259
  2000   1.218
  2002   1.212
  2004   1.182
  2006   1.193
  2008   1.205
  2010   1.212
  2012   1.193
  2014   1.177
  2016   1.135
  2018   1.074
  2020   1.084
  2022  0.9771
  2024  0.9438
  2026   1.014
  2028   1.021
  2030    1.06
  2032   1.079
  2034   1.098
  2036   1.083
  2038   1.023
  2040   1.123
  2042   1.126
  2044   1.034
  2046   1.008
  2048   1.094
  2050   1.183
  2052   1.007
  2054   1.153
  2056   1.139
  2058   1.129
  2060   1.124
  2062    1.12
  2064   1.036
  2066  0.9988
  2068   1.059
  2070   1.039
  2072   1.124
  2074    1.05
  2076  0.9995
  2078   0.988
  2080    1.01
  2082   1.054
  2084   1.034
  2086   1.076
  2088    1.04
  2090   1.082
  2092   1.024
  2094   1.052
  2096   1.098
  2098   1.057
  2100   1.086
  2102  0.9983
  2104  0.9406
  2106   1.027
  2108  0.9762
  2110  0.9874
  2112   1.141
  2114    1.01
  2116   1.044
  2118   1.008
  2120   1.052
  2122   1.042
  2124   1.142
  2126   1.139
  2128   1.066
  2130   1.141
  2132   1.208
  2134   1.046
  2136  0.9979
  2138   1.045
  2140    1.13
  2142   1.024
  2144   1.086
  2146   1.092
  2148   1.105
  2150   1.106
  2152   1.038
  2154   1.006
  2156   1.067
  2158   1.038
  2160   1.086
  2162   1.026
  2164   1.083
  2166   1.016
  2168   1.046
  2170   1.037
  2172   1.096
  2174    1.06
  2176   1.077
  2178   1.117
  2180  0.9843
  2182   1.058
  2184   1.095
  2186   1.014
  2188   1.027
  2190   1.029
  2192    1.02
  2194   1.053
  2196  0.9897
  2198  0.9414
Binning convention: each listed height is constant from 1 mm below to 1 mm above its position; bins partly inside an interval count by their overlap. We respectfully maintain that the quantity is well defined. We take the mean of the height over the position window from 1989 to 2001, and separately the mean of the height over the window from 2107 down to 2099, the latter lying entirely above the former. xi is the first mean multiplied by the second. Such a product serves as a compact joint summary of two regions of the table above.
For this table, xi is 1.26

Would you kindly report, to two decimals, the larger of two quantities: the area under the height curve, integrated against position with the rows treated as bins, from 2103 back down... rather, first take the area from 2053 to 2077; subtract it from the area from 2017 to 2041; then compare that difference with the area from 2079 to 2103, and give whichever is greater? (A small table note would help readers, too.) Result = 25.22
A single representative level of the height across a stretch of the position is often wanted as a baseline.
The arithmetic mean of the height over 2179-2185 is 1.05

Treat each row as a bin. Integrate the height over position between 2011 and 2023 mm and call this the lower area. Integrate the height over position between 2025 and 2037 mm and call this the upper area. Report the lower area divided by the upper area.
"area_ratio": 1.04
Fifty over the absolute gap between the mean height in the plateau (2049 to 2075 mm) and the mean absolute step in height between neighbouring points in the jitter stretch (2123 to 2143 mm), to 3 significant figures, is 49.2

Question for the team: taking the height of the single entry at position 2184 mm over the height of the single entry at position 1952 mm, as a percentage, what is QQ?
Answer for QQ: 100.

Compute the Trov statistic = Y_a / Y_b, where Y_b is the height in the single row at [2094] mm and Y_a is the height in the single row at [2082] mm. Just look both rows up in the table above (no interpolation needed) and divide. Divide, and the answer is 1.00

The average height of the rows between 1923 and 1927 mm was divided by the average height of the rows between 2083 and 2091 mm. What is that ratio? 1.01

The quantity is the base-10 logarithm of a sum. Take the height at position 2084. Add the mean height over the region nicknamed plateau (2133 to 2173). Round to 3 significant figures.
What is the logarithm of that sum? 0.321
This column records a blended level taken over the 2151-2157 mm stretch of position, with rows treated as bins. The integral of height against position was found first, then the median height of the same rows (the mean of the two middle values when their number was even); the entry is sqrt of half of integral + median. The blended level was 1.91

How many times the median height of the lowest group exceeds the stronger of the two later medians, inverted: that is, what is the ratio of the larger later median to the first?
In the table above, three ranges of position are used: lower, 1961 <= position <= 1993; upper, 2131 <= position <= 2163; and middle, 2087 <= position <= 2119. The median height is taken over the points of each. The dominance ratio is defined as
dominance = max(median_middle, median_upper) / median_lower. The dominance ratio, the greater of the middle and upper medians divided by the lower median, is 0.97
